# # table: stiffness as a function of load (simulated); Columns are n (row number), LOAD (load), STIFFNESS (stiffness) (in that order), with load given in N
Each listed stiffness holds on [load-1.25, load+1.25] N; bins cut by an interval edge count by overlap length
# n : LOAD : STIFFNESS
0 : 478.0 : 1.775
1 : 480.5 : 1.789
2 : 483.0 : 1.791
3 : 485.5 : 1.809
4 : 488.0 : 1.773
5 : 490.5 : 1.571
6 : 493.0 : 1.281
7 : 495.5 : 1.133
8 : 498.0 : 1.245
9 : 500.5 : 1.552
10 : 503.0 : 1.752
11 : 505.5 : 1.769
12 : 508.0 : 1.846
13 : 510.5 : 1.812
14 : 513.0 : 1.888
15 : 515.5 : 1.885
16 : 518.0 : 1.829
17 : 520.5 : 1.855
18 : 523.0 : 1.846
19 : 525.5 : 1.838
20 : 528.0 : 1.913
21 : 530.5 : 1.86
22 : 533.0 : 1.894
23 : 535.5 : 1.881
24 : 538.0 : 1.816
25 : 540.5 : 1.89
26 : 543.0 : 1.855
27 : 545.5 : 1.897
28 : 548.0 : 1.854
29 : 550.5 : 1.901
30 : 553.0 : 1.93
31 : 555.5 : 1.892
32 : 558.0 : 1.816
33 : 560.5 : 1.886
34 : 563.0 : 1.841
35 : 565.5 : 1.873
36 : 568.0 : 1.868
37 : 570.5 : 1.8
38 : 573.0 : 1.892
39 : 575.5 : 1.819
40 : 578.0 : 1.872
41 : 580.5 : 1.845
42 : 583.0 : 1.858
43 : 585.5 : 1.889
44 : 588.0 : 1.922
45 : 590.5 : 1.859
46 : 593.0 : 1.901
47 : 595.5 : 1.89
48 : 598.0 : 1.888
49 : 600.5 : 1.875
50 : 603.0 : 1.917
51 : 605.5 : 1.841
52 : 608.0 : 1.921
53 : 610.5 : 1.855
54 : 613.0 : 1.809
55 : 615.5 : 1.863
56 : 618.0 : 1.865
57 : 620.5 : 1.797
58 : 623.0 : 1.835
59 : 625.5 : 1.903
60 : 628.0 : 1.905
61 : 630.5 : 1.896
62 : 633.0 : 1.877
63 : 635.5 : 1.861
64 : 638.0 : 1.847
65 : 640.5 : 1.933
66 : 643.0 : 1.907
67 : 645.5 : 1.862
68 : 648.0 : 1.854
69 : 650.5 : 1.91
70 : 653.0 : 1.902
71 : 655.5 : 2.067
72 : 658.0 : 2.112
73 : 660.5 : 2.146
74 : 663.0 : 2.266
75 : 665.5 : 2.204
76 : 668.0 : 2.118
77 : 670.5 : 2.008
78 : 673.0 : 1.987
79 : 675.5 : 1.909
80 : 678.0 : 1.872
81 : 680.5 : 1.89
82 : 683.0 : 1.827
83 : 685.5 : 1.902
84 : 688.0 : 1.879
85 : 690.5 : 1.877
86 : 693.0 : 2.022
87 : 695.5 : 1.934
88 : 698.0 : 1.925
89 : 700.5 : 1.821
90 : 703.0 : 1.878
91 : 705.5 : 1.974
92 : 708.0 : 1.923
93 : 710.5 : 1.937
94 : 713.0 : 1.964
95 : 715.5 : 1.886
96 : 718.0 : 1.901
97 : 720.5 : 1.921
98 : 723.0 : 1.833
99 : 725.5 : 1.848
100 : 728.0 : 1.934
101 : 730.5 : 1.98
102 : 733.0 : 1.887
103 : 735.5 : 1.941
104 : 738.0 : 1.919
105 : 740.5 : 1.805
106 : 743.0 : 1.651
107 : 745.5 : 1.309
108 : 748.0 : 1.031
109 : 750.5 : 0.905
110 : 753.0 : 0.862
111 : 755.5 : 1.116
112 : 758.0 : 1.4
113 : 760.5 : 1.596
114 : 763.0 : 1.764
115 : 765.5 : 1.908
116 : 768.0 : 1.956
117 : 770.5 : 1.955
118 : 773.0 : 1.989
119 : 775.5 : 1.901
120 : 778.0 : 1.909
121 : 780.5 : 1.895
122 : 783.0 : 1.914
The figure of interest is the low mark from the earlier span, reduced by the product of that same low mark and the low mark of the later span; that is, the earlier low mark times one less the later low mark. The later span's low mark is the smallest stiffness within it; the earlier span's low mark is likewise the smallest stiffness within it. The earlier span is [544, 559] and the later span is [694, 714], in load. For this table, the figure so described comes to -1.5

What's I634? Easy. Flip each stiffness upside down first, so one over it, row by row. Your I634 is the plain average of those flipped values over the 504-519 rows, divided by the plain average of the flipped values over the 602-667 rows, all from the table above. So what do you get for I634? 1.05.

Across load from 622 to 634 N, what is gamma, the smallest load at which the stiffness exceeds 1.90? 625.5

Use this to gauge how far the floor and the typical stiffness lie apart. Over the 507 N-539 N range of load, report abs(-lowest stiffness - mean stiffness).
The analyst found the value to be 3.67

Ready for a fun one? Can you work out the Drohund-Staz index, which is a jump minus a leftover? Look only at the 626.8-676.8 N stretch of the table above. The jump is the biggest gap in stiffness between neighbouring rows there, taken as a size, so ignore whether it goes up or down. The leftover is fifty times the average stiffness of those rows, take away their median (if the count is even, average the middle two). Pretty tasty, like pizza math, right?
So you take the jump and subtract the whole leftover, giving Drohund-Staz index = -96.9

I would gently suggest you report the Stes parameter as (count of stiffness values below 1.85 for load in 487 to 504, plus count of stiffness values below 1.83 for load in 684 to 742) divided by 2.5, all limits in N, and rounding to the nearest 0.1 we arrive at 3.6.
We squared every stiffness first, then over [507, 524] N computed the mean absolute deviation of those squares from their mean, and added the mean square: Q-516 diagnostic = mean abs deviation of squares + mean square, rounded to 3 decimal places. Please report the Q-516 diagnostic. 3.507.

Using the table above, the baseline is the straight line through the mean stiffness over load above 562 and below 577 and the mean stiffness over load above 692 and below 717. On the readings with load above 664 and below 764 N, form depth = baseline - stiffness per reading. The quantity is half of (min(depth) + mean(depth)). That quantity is -0.08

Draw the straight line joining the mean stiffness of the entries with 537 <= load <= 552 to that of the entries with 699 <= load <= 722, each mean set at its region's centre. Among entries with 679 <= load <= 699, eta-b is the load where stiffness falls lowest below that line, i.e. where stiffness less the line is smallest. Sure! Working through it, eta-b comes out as 683.0 N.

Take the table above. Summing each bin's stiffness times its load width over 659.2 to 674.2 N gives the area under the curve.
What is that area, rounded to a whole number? 32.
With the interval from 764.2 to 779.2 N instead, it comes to 29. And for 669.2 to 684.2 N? 29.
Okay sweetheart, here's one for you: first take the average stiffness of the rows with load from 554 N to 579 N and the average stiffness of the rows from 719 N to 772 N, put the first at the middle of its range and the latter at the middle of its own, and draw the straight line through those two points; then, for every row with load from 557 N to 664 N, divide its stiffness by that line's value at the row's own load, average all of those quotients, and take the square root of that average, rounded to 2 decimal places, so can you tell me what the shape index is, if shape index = 1.03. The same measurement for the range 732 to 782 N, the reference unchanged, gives 1.00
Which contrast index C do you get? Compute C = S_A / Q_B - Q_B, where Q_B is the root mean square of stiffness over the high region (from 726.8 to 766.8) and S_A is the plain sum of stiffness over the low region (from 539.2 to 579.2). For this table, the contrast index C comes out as 16.9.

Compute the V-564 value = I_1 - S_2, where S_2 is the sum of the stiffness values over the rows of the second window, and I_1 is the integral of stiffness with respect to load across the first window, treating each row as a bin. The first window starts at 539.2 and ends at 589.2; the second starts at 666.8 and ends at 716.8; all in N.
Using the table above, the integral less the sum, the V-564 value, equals 55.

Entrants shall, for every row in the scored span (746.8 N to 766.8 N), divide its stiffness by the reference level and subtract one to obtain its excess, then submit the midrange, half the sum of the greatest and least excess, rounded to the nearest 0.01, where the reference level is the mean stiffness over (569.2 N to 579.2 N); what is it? -0.25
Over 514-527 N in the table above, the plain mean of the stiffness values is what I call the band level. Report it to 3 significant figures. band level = 1.85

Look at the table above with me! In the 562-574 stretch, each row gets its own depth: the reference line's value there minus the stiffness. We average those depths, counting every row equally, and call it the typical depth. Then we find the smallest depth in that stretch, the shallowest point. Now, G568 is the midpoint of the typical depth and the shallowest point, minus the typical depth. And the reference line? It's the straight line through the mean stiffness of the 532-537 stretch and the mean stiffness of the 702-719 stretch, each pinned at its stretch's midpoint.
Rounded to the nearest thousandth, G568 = -0.018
